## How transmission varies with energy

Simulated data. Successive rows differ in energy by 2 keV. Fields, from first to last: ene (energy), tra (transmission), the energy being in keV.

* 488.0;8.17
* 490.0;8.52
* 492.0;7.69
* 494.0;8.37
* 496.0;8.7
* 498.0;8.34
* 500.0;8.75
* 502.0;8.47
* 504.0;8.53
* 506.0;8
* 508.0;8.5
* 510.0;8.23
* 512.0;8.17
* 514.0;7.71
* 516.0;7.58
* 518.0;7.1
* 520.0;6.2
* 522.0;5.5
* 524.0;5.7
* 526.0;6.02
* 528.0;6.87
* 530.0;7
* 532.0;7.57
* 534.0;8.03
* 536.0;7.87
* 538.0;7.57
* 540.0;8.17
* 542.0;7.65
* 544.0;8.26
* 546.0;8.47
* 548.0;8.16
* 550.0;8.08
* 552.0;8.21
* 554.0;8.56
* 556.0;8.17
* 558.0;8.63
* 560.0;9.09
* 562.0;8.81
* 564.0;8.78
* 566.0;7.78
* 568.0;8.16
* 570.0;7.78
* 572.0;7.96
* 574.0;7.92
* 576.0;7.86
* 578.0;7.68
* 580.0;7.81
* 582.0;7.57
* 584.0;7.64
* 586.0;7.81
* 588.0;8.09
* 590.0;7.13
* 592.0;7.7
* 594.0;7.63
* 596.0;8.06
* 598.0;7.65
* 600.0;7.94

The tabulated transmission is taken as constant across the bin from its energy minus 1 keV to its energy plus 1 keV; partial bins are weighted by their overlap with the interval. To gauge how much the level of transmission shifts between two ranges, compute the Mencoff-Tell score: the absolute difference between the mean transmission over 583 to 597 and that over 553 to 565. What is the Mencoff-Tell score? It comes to 1.0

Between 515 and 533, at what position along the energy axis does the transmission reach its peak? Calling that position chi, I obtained 516.0 keV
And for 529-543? 540.0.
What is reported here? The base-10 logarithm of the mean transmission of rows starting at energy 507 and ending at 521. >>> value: 0.883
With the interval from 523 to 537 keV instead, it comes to 0.846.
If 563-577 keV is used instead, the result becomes 0.905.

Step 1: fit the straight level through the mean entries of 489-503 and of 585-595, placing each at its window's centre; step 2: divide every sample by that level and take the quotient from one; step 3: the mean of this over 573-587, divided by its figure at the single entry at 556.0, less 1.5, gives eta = -1.5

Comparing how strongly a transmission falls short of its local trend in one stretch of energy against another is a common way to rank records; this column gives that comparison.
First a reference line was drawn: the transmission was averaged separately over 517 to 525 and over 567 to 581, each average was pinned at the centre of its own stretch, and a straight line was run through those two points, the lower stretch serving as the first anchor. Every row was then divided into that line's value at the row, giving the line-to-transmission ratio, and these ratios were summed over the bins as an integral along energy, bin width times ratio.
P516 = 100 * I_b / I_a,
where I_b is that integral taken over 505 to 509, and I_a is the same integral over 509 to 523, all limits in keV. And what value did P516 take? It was 23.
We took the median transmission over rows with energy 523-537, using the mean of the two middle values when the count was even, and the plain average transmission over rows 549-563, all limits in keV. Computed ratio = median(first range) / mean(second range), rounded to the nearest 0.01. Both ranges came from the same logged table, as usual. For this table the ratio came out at 0.82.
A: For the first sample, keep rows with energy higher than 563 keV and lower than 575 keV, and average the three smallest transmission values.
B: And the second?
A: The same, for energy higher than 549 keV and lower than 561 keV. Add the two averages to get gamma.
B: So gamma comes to 16.0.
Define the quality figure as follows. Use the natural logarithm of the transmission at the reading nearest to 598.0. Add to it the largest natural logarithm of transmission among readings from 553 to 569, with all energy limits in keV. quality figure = 4.24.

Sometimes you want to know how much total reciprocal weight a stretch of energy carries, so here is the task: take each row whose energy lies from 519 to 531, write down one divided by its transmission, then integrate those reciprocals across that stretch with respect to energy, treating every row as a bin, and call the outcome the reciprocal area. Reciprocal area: 1.9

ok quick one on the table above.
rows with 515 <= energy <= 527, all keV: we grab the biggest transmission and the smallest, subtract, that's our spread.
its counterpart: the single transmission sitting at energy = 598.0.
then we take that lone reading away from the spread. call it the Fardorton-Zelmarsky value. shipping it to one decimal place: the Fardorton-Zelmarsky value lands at -5.6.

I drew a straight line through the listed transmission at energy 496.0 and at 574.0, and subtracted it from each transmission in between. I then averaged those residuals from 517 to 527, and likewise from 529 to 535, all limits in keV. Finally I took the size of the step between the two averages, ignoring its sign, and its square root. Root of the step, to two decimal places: 1.24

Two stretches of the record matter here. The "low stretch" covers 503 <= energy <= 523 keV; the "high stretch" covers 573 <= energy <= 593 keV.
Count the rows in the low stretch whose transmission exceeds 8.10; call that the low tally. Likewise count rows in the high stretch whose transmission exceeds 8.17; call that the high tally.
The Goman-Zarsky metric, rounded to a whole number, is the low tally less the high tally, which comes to 4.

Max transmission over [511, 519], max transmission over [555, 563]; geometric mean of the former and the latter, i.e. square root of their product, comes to 8.62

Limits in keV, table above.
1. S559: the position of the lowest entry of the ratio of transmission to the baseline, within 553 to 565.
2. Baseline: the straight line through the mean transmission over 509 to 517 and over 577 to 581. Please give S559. 556.0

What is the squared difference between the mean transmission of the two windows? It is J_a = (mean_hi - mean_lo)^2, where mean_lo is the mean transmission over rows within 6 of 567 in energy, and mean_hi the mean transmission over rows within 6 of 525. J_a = 4.0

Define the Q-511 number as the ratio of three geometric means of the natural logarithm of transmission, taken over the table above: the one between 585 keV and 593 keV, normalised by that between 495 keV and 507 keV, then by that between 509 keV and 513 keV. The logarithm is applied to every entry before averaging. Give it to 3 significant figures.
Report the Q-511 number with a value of 0.453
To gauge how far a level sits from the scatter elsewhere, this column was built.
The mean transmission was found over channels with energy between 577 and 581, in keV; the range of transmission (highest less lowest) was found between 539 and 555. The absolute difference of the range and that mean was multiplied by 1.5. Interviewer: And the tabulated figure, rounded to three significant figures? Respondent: 10.3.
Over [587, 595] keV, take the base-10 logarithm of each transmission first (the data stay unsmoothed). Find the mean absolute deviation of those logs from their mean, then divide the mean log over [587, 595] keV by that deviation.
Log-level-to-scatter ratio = 60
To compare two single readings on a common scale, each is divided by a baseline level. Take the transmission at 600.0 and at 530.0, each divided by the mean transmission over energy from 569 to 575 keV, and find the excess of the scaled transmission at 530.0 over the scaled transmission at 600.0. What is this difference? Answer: -0.12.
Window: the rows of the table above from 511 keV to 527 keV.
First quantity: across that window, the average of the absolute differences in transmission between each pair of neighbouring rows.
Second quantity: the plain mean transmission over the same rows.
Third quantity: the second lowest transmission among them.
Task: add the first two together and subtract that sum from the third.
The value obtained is -1.5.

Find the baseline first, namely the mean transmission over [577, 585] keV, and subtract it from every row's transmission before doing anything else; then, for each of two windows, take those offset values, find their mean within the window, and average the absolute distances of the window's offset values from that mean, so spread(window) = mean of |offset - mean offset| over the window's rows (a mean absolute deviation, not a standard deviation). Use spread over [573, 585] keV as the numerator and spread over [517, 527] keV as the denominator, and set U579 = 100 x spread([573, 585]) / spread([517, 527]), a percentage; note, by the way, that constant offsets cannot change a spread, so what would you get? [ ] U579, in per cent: 27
